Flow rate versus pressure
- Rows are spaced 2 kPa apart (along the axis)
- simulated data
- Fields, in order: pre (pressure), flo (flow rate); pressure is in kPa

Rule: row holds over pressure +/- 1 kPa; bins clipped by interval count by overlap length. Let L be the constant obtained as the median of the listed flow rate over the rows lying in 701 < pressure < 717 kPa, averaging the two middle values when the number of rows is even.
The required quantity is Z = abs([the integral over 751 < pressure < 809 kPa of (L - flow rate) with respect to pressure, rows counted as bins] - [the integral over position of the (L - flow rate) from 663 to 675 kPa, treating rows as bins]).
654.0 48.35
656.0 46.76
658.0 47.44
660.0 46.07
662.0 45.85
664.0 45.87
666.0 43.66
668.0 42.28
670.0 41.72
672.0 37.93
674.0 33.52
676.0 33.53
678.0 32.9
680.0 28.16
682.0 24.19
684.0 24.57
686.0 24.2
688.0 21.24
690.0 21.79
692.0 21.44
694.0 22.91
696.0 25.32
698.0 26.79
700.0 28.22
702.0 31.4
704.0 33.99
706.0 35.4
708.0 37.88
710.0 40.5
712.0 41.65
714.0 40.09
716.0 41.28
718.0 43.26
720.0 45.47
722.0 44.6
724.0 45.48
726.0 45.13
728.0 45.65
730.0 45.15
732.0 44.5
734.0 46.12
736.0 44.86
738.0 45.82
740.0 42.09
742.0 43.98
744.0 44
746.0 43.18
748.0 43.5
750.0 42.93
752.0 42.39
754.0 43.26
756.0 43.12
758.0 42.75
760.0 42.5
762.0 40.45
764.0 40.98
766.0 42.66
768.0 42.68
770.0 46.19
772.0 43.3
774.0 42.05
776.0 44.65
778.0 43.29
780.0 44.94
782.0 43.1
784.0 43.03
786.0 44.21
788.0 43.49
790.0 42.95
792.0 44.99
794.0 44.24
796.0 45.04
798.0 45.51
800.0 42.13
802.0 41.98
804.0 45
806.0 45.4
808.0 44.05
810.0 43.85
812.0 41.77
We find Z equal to 237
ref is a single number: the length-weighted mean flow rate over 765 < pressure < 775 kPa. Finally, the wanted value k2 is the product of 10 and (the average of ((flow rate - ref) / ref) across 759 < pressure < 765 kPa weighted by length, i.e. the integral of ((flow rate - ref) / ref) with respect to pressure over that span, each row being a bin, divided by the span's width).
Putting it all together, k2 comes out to -0.48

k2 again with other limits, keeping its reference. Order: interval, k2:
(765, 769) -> -0.16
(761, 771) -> -0.18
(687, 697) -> -4.80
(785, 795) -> 0.14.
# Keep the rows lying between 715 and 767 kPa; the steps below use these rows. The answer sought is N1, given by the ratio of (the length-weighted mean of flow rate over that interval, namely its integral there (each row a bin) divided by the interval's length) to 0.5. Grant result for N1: 87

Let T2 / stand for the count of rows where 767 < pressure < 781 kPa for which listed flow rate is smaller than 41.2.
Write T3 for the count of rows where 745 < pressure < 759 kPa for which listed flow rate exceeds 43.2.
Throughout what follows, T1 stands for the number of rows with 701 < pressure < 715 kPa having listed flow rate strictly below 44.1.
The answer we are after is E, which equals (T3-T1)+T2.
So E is -5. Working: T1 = 7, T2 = 0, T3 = 2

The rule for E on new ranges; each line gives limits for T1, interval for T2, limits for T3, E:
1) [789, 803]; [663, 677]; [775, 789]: 5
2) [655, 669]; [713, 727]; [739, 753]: 2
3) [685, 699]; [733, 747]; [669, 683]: -7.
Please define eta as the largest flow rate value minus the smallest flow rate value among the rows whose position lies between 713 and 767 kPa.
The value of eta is 6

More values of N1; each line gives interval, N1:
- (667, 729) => 69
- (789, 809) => 88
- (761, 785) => 86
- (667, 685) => 66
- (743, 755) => 86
